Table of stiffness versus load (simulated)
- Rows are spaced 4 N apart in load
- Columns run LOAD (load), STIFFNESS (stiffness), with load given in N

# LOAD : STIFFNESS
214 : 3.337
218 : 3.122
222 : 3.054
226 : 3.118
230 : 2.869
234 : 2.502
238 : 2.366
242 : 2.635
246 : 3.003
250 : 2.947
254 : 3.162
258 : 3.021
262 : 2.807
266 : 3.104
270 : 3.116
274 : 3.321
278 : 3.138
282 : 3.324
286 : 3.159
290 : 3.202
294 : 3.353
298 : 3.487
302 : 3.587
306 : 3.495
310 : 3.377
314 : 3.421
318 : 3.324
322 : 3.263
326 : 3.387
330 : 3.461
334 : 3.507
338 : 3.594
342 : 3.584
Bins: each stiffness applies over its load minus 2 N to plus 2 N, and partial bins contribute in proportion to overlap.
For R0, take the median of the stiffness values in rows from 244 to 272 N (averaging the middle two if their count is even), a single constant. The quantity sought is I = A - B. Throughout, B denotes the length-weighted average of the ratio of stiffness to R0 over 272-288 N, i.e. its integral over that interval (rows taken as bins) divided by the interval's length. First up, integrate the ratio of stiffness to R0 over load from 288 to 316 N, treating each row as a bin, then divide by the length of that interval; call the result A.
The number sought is 0.06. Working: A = 1.13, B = 1.07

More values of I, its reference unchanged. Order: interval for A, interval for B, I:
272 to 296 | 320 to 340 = -0.06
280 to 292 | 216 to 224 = 0.05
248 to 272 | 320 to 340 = -0.14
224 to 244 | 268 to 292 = -0.17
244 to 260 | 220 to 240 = 0.08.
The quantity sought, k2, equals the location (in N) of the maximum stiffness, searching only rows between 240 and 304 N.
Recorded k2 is 302 N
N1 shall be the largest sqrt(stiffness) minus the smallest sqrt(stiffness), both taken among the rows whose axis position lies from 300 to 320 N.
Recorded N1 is 0.07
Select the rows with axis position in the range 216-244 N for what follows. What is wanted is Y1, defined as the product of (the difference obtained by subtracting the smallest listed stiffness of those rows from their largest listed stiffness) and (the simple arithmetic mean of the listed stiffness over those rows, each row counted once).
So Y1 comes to 2.1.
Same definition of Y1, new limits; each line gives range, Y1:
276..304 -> 1.5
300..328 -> 1.1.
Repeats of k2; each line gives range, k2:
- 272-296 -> 294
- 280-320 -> 302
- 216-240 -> 218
